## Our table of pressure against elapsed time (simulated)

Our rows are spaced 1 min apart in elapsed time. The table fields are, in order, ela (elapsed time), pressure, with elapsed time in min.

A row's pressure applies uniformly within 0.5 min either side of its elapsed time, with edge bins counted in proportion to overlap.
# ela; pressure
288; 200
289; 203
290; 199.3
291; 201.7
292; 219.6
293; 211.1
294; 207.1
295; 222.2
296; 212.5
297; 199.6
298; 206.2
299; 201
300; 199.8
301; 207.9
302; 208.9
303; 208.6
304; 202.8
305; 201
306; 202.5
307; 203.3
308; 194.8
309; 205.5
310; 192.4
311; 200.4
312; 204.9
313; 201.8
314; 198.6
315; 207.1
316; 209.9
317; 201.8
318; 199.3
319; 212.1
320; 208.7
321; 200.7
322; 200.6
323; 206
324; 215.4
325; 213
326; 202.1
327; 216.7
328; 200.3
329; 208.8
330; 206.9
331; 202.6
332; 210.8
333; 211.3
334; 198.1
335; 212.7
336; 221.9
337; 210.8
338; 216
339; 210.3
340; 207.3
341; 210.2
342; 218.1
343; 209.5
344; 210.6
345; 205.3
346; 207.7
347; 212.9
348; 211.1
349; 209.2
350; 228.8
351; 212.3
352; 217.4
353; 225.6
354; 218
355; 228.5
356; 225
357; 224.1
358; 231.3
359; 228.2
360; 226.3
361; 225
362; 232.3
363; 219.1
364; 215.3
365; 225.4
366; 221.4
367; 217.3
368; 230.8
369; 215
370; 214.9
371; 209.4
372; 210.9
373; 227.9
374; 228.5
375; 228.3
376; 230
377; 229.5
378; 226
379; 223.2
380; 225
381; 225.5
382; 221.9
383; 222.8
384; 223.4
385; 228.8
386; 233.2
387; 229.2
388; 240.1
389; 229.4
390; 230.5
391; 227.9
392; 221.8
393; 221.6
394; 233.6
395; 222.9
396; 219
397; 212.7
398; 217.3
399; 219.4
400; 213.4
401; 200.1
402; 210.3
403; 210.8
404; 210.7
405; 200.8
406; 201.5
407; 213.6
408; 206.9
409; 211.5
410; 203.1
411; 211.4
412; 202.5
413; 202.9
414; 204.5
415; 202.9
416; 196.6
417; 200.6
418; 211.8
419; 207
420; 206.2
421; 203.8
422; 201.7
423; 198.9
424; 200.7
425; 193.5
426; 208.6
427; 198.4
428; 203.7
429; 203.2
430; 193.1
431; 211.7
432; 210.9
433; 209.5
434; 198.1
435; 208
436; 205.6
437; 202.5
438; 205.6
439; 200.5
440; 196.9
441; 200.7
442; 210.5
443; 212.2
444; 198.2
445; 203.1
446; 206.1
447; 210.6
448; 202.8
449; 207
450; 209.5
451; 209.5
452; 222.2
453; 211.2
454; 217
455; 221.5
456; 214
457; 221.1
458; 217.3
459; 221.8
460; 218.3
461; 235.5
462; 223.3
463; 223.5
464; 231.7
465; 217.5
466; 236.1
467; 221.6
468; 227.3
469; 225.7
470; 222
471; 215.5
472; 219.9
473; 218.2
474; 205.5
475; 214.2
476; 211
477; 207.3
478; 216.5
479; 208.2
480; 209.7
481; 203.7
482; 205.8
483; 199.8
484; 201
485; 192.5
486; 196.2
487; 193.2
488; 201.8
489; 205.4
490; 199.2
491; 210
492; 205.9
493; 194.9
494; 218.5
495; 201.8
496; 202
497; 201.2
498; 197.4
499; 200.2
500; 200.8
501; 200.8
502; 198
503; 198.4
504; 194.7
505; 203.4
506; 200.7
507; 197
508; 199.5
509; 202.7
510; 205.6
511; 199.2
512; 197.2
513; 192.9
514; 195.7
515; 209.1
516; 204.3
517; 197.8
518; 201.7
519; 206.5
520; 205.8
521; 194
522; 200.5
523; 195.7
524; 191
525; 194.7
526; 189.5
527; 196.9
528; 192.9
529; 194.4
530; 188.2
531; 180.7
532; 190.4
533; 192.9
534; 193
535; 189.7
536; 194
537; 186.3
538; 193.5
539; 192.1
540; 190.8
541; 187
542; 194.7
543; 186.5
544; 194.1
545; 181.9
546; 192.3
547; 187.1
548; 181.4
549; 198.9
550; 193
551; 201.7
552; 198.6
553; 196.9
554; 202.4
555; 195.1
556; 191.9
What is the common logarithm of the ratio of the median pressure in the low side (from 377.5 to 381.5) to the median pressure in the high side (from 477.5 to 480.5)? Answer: 0.031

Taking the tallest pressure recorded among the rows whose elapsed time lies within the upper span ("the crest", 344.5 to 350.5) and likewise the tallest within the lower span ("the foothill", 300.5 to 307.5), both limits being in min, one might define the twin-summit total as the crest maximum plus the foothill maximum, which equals 438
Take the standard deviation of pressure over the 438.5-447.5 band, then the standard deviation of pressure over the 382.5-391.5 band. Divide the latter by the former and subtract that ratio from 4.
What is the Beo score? 3.10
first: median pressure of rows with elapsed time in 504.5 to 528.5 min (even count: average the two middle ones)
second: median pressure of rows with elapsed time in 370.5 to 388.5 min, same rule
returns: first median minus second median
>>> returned -28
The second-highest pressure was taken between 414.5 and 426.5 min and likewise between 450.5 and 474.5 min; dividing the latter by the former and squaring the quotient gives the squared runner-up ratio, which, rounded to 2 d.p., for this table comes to 1.27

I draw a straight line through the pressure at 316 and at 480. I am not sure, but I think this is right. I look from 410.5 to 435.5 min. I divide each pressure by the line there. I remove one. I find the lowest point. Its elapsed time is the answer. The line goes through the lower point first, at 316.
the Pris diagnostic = 430 min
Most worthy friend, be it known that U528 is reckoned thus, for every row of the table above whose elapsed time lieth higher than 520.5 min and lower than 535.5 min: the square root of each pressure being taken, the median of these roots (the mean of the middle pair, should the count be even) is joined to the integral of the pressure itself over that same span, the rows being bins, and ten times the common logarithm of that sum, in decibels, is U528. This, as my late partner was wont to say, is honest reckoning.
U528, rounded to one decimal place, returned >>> 34.6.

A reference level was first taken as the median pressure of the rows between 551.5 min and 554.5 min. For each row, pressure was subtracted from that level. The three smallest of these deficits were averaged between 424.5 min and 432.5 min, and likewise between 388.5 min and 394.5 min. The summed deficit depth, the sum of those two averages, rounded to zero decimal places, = -44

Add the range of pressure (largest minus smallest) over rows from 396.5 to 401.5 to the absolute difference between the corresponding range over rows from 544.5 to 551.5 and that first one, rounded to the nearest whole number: 20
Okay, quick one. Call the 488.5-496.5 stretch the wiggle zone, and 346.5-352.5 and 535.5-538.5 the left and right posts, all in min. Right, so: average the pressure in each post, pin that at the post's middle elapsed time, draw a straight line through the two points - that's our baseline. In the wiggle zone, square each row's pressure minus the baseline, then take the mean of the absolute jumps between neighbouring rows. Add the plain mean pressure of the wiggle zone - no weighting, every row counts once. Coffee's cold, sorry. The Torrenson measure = 390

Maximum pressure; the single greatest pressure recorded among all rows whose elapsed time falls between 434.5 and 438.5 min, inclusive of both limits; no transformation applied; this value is 208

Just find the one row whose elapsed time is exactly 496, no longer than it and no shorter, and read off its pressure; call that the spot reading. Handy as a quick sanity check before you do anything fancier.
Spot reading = 202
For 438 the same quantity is 205.6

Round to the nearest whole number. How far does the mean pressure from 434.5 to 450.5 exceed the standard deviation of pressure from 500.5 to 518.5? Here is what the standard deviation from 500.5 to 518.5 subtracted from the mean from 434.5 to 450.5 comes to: 201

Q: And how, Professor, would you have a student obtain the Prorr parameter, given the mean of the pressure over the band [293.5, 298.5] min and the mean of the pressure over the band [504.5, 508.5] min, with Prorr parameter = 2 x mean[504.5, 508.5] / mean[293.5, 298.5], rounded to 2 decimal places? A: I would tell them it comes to 1.91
